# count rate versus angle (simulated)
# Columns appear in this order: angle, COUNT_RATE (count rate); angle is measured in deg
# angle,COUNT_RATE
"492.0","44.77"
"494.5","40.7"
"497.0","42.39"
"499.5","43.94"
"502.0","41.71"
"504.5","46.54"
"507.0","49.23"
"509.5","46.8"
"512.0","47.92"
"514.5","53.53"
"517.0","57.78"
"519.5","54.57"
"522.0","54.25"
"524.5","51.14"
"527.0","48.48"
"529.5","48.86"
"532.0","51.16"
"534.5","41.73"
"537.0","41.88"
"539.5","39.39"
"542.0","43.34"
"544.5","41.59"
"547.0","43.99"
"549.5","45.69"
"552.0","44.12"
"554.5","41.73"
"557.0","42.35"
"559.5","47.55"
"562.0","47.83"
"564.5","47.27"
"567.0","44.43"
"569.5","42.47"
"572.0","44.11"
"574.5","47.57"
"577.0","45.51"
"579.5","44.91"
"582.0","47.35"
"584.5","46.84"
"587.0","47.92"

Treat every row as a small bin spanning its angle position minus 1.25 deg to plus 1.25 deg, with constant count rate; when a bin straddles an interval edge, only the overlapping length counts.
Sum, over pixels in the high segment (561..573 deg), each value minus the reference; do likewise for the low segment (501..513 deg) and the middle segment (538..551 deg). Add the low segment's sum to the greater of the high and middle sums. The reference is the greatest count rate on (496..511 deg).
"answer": -34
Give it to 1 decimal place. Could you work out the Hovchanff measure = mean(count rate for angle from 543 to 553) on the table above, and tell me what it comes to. 43.8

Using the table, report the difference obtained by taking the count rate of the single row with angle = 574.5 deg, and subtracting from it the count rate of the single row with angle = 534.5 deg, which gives 5.8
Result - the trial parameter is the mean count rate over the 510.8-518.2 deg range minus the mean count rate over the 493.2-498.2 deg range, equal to 11.5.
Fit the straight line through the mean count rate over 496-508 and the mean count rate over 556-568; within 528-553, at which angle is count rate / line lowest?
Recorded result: 539.5 deg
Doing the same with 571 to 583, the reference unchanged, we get 572.0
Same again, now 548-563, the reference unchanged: 554.5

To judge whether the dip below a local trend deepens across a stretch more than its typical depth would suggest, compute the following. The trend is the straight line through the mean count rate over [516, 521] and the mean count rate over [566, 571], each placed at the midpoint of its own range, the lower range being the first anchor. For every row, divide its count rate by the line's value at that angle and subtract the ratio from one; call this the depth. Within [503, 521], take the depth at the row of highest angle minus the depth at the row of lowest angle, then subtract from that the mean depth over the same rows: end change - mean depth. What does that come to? -0.31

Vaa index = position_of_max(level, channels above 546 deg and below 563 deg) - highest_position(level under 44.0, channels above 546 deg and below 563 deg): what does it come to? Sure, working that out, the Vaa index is 5.0 deg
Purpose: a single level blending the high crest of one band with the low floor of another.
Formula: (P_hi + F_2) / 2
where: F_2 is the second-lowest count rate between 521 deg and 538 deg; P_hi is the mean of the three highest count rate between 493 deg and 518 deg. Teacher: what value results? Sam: 47.7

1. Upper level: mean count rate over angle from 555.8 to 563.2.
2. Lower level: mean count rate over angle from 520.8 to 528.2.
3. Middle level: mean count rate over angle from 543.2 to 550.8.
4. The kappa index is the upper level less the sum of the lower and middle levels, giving -49.1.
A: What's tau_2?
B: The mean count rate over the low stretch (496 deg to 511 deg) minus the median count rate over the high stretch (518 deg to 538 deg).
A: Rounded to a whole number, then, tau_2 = -5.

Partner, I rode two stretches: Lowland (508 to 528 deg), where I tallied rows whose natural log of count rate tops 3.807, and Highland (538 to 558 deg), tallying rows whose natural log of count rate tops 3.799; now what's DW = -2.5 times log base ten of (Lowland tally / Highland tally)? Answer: -2.3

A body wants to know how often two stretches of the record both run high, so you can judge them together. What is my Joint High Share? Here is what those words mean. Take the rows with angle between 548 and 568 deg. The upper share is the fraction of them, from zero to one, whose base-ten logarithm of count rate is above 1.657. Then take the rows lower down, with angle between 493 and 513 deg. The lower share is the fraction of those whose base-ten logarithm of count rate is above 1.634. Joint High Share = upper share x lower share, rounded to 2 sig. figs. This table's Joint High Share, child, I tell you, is 0.31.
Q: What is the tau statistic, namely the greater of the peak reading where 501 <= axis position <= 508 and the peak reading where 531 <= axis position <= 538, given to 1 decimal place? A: 51.2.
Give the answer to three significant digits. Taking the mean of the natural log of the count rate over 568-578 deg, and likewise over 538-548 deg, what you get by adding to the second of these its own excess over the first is 3.67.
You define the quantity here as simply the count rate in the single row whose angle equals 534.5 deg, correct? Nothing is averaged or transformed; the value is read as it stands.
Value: 41.73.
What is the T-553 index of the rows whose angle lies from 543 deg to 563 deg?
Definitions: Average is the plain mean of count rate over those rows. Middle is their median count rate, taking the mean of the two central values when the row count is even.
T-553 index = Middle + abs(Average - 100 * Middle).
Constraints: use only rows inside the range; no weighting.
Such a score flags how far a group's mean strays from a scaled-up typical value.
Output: 4405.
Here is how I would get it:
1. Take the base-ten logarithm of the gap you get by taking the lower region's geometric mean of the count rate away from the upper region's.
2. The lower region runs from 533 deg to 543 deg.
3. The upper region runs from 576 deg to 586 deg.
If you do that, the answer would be 0.7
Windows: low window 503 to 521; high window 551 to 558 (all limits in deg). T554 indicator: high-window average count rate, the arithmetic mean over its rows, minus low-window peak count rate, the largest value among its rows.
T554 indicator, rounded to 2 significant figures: -15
